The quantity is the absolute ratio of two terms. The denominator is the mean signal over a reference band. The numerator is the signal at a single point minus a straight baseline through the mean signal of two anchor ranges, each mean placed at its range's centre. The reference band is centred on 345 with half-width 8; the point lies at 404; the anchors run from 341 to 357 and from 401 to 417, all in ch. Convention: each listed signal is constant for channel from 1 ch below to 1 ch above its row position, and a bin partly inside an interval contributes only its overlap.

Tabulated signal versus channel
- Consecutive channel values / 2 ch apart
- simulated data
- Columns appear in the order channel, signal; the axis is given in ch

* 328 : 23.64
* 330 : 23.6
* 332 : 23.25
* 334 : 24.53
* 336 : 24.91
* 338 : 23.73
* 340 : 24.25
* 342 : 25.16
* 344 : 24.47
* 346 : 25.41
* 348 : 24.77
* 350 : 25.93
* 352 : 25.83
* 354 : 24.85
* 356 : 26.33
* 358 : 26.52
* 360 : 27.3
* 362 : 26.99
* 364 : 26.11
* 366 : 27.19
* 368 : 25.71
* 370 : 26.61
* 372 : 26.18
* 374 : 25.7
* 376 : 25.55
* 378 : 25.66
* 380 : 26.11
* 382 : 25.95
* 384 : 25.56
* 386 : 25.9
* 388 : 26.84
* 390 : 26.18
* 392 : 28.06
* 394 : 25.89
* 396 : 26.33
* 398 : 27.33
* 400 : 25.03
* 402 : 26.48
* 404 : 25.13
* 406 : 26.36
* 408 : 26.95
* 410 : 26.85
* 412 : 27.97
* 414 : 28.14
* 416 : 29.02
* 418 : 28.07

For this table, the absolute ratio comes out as 0.074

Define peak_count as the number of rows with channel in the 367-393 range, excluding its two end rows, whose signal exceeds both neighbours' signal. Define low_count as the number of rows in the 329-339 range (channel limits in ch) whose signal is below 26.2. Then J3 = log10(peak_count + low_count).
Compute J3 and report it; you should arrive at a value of 0.90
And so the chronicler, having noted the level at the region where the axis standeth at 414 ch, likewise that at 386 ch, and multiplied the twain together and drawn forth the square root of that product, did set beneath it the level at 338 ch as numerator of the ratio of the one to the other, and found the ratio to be 0.879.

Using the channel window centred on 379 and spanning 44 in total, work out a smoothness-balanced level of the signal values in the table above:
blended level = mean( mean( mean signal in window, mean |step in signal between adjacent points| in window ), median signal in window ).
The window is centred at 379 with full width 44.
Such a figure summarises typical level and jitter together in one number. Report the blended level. 19.9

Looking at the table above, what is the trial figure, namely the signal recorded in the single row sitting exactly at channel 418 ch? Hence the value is 28.07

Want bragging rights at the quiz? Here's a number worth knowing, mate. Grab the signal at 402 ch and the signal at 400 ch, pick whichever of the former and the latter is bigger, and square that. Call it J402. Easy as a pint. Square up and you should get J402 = 701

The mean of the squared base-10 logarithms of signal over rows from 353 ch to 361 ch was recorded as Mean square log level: 2.01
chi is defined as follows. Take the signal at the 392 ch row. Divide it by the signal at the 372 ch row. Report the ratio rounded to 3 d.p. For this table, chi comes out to 1.072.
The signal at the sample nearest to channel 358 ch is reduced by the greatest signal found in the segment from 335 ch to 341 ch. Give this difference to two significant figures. 1.6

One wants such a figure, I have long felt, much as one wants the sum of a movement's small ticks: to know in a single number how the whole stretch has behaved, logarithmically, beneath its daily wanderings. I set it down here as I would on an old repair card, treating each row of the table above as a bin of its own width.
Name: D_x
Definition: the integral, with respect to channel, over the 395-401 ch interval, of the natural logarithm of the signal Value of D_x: 20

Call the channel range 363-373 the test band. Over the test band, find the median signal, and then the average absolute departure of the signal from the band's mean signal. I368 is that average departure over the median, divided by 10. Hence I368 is 0.0017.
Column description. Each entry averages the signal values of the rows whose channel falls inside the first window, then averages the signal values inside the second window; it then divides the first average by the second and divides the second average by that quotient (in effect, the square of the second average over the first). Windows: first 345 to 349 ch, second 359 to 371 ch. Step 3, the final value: 28.3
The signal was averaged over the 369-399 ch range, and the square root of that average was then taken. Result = 5.12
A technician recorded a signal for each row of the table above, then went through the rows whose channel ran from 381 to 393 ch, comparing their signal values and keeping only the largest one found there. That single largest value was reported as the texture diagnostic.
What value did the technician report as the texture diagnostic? 28.06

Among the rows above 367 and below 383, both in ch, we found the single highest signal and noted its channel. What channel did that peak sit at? 370 ch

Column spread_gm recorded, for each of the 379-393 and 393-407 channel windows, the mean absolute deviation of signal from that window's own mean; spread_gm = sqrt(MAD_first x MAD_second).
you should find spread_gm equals 0.62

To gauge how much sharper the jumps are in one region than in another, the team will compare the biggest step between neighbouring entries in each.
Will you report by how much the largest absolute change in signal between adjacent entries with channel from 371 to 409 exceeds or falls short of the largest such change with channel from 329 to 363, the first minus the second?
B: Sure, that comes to 0.8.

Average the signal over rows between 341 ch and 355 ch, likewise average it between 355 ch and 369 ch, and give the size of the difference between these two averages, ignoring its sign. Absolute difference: 1.4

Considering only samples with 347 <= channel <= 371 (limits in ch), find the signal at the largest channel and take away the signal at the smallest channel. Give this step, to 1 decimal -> 1.8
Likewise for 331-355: 1.6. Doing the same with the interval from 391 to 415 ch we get 0.1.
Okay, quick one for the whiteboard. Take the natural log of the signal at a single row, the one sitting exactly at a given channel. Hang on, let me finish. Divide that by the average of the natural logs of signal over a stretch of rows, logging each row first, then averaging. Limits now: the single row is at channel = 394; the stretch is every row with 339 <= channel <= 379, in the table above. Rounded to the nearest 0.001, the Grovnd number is 1.001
